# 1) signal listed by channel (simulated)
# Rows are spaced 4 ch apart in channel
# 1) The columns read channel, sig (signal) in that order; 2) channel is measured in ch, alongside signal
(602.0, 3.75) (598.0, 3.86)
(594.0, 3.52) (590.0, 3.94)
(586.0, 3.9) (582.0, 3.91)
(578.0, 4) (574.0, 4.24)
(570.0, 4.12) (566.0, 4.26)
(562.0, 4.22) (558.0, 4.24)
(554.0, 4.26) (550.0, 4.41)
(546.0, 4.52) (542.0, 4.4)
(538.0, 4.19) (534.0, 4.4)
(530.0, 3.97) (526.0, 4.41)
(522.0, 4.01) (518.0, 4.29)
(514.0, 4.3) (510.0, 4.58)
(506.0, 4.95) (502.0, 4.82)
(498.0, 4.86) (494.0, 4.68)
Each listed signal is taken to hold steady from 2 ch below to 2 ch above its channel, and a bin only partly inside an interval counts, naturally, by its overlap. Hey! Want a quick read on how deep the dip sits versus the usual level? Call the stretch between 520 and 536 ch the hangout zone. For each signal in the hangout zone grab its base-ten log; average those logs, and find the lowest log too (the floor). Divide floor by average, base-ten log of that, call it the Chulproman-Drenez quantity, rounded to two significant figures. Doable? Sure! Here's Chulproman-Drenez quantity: -0.017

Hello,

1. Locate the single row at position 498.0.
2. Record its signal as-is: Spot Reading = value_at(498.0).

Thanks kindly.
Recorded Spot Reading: 4.86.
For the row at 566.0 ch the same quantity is 4.26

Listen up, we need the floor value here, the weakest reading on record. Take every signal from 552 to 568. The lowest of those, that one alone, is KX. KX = 4.22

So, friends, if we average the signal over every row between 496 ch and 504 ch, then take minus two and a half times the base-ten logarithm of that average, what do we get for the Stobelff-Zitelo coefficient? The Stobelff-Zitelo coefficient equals -1.71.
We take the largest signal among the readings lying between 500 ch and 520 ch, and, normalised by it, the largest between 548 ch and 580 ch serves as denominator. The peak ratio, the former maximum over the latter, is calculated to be 1.12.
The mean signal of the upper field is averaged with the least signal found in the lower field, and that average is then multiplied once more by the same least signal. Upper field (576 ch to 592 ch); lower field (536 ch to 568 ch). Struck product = 17.0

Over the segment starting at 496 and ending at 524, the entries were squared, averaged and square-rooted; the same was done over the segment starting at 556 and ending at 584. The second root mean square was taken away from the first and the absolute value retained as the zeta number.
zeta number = 0.4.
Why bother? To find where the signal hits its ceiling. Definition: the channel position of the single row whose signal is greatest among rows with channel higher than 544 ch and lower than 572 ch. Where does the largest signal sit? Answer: 546.0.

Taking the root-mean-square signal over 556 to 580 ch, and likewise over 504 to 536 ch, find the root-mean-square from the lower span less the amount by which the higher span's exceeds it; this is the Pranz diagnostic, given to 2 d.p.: 4.57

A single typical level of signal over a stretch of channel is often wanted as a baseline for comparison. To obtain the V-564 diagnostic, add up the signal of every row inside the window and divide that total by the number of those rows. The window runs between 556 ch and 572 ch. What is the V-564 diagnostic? 4.21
